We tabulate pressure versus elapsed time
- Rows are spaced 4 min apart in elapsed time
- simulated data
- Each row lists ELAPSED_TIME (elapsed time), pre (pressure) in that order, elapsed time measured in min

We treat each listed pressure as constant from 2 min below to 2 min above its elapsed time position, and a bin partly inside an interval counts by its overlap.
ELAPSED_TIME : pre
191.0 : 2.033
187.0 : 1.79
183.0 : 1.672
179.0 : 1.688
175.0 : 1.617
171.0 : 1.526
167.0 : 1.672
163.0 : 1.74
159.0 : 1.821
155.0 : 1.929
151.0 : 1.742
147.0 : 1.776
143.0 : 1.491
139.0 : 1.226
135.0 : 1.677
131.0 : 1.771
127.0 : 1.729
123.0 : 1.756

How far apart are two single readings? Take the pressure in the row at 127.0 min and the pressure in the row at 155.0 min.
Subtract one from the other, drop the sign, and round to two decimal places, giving 0.20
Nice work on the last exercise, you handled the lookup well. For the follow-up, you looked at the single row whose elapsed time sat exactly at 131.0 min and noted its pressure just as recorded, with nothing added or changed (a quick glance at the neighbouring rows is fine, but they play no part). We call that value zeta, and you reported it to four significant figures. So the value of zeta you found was 1.771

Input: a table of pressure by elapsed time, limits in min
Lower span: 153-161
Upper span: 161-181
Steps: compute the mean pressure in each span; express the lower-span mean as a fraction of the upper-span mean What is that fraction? 1.14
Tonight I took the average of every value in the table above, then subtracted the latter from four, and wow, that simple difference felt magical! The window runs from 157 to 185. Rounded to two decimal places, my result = 2.32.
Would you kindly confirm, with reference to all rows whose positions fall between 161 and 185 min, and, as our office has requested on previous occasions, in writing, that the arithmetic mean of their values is 1.65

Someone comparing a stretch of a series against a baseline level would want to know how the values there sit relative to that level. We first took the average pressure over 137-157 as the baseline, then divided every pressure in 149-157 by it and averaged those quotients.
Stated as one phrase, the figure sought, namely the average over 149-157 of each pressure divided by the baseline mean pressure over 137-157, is 1.12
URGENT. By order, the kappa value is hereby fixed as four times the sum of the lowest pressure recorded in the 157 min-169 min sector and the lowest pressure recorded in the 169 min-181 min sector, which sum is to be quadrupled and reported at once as 12.8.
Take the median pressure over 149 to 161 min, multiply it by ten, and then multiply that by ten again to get 182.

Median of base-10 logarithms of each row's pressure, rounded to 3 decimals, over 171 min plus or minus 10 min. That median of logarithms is 0.223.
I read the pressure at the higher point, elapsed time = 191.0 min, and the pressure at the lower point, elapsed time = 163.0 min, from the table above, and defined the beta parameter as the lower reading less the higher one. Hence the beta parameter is -0.293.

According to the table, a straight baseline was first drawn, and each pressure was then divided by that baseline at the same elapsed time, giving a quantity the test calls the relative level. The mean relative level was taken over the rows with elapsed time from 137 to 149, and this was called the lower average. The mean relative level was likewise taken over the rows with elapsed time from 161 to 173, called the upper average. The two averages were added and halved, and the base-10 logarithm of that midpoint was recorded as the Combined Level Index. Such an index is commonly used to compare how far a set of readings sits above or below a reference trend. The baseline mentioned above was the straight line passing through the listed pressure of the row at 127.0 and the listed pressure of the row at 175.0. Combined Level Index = -0.024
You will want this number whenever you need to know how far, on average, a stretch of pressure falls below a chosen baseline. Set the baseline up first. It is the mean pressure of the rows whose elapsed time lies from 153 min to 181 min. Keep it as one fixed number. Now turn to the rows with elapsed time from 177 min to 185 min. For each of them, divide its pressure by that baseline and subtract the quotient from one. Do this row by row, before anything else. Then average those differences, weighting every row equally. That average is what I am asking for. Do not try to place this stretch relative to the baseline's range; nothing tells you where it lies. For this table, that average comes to 0.02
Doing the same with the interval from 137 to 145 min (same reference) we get 0.21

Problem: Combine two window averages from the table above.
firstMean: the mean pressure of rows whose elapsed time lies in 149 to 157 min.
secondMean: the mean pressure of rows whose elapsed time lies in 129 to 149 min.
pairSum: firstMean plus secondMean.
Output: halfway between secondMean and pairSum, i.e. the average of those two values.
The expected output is 2.51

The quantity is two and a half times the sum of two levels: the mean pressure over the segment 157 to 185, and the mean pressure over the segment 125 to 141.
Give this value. 8.19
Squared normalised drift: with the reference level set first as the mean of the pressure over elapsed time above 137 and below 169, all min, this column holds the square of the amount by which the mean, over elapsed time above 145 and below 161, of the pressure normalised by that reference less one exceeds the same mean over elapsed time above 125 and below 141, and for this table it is 0.017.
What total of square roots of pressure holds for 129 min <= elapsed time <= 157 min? 9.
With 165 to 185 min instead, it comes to 6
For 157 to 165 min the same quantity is 3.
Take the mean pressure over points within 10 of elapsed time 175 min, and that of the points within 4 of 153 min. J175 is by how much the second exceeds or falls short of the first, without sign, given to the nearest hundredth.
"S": 0.20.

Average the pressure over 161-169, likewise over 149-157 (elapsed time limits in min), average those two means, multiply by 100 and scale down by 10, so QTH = 17.7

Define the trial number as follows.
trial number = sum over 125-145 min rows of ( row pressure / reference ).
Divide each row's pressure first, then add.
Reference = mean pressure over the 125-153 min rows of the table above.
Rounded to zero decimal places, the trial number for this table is 5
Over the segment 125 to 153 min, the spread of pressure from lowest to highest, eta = 0.55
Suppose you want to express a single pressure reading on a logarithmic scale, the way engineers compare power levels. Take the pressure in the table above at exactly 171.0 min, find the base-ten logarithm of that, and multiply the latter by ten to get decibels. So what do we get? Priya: 1.84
